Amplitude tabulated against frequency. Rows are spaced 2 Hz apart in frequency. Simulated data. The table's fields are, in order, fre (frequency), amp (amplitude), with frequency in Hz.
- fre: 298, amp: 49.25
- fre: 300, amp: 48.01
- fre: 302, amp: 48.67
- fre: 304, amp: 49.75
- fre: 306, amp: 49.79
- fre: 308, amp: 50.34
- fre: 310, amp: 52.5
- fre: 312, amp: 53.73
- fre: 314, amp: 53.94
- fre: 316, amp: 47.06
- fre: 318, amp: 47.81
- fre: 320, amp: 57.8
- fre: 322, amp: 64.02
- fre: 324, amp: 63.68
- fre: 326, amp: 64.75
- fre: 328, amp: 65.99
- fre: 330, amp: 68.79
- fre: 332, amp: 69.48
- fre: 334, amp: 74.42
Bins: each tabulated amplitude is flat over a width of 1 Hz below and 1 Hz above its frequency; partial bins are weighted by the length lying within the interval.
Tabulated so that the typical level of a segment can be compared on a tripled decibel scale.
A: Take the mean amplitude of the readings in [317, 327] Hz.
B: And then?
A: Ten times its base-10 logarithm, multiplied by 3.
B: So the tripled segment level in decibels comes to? 53.3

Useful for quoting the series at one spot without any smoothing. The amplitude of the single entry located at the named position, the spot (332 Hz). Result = 69.48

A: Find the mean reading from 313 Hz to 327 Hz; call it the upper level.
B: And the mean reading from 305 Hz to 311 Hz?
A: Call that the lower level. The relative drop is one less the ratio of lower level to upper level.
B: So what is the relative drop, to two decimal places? 0.11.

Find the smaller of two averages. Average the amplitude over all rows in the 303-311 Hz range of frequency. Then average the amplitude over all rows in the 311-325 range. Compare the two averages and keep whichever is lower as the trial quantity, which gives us 50.6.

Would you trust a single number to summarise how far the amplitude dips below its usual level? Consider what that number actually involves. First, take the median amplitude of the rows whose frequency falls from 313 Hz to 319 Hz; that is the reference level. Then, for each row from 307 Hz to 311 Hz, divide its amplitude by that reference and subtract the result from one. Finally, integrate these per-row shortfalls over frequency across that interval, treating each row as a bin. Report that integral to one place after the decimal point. -0.3 Hz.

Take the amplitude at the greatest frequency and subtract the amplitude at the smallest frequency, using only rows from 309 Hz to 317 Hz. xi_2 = -5.4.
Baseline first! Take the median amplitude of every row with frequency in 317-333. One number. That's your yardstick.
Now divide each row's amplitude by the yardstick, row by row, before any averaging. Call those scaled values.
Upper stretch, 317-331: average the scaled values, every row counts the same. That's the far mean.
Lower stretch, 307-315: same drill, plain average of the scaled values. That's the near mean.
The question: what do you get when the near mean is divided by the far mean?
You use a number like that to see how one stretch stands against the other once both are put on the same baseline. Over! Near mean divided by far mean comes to 0.85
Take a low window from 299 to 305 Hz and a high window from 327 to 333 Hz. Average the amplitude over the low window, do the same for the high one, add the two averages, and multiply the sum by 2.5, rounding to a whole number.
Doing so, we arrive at 292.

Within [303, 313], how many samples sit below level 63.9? 5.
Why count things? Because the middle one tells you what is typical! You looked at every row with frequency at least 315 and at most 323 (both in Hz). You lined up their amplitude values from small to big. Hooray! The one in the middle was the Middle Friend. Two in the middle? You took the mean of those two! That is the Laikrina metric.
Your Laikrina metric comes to 52.8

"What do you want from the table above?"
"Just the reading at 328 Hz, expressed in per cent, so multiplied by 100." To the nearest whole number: 6599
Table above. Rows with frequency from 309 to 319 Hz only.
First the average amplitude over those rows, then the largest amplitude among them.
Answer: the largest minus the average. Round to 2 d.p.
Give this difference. 2.93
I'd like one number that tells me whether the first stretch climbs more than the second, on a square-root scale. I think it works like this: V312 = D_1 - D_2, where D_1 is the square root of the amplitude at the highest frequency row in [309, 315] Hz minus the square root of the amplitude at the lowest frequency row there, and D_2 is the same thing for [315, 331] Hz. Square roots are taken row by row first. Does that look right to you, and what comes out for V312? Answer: -1.3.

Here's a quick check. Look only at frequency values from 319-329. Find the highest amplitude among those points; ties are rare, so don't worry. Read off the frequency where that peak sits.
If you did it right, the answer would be 328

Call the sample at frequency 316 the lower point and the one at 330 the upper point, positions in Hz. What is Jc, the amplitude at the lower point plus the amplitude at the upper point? 116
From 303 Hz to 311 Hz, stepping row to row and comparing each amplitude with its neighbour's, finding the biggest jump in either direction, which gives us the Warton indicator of 2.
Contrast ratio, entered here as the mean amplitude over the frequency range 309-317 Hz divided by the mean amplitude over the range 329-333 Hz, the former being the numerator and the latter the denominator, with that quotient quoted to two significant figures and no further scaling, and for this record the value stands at 0.75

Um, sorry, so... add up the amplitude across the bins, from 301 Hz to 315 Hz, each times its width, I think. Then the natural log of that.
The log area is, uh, 6.6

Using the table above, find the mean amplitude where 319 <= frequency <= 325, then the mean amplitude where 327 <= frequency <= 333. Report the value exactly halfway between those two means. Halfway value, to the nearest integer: 65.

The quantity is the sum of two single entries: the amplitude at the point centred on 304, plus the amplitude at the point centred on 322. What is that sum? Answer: 114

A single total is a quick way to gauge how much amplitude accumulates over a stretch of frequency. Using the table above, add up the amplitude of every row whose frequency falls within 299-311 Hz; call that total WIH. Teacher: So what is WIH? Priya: 299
